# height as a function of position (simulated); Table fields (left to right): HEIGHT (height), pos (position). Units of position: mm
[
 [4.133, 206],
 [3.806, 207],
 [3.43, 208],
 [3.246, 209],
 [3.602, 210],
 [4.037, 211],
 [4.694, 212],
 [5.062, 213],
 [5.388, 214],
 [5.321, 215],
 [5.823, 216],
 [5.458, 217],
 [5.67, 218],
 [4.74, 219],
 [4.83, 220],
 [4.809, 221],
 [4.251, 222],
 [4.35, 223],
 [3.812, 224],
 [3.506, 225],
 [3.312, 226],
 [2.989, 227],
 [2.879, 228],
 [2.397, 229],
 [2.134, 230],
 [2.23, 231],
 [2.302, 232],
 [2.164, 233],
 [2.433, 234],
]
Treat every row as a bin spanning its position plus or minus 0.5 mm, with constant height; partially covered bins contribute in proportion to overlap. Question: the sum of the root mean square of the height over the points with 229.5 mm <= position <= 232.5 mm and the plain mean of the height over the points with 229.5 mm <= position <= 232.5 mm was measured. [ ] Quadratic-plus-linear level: 4.4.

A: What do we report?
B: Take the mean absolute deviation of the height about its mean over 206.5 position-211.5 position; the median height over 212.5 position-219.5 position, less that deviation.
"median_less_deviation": 5.2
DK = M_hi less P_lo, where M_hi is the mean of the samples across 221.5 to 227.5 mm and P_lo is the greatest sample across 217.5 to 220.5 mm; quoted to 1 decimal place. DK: -2.0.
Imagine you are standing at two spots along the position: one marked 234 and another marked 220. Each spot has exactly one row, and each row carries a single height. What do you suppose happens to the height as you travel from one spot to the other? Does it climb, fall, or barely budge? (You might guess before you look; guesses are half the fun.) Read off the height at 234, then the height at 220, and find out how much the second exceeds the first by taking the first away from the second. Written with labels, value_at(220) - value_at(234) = 2.4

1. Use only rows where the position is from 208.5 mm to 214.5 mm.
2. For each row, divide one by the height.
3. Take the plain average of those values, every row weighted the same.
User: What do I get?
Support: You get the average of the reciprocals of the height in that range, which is 0.24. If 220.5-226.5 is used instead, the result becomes 0.25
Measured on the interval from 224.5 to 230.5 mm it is 0.36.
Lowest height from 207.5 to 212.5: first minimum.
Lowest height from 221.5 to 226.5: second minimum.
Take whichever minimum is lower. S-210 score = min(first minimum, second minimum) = 3.2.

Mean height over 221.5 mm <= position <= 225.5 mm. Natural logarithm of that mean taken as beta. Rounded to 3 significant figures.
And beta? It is 1.38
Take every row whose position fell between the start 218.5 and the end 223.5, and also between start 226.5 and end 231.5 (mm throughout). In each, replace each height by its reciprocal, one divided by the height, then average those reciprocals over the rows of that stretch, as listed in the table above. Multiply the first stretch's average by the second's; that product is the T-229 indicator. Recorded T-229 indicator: 0.088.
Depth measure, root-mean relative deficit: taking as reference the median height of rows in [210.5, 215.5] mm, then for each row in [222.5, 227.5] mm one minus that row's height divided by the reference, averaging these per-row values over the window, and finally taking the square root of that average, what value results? 0.54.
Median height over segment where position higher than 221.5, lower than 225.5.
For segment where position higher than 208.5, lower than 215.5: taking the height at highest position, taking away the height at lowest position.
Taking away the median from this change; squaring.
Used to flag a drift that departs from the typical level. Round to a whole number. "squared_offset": 4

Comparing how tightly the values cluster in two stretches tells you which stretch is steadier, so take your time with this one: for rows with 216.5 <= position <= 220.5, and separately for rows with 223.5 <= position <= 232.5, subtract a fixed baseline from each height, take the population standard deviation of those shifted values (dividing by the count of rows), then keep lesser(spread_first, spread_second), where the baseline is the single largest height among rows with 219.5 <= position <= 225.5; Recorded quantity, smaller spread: 0.398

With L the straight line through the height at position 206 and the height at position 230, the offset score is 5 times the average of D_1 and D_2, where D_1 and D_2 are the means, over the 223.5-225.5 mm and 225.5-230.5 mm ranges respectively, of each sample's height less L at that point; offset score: 3.8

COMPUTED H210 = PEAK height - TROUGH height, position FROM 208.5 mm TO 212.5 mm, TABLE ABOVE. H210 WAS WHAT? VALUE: 1.45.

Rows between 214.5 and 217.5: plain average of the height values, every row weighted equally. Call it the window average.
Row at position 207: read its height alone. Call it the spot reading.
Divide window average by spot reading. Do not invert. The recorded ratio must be 1.45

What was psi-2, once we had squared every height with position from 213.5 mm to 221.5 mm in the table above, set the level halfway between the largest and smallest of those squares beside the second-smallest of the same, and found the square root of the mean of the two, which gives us 5.1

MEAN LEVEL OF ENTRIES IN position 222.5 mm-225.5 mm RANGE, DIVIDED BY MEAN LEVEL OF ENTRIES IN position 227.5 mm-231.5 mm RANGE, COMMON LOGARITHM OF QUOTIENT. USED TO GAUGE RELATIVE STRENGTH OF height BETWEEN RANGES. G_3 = 0.21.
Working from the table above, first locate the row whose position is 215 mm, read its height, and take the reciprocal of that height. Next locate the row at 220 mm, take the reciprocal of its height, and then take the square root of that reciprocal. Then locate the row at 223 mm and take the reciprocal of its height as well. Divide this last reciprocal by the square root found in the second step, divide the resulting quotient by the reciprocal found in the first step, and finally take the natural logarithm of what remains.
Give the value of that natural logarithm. 1.0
